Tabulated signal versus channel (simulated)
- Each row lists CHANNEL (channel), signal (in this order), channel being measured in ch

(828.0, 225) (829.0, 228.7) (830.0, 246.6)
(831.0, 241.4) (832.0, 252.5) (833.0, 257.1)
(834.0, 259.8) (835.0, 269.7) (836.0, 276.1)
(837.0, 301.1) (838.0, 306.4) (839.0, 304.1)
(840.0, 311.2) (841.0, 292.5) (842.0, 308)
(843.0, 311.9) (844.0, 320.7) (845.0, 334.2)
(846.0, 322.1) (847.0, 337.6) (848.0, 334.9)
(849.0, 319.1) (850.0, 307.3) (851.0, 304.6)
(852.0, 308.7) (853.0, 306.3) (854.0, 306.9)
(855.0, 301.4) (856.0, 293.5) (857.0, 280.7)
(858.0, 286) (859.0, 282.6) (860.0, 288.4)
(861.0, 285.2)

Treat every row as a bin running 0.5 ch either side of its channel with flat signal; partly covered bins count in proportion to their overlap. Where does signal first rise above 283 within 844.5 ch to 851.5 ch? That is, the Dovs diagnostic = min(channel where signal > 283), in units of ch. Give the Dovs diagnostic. 845.0 ch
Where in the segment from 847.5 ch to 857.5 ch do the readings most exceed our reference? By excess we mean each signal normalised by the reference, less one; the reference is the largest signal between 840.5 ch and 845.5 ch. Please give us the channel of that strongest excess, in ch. 848.0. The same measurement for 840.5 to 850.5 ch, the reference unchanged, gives 847.0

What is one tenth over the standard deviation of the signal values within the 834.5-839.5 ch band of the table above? 0.006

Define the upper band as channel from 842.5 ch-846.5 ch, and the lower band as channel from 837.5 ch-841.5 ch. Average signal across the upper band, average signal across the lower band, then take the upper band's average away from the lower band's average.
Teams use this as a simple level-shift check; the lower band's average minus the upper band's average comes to -19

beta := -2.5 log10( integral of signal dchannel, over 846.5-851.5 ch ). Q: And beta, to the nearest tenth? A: -8.0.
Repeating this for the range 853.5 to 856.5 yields -7.4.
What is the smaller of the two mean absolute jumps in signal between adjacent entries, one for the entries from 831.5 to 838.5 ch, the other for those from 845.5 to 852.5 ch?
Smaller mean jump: 8.8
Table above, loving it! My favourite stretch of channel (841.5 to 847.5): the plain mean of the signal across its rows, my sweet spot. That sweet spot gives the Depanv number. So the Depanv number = 322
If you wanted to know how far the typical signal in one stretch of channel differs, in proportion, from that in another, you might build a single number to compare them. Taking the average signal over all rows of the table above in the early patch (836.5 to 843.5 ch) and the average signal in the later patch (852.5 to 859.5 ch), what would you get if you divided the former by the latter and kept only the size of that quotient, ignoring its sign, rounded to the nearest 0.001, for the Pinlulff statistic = 1.038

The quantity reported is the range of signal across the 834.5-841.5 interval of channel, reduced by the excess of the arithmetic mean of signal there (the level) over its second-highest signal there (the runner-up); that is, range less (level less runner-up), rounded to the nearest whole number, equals 53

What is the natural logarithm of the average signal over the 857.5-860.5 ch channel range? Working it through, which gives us 5.65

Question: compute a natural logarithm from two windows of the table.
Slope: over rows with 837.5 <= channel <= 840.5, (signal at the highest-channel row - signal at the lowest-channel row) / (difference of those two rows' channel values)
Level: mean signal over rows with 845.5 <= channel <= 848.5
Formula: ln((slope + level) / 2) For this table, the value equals 5.118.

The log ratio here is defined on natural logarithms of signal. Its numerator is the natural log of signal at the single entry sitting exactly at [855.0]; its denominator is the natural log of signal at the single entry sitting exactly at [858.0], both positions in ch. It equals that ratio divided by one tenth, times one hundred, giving 1009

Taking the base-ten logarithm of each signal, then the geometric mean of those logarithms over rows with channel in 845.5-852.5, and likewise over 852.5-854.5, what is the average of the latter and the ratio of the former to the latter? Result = 1.75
